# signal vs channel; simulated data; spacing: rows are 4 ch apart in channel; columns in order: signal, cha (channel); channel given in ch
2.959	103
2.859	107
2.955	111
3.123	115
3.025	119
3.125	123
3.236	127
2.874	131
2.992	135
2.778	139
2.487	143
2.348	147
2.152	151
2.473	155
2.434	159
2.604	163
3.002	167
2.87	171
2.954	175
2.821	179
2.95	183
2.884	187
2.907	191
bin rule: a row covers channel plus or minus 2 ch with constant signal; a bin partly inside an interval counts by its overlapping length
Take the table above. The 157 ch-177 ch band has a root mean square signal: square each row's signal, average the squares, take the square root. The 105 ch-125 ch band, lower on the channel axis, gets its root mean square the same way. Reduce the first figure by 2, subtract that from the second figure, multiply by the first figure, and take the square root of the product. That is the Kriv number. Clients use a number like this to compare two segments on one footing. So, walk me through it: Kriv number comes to 2.49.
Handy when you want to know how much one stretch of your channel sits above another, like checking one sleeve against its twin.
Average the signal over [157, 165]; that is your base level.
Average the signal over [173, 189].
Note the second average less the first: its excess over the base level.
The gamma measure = 0.4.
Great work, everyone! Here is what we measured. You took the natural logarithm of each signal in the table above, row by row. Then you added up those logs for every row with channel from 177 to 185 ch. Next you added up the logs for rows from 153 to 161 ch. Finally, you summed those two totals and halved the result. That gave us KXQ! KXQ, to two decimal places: 1.96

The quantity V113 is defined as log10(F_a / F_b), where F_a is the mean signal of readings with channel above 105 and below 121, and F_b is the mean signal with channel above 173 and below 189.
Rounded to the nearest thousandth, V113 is 0.013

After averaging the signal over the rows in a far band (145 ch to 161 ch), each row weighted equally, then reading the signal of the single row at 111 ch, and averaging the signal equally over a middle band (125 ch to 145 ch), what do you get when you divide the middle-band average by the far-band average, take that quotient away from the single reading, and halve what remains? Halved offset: 0.87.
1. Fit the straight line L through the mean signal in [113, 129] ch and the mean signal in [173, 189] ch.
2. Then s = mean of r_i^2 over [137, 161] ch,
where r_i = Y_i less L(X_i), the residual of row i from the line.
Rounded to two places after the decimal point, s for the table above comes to 0.36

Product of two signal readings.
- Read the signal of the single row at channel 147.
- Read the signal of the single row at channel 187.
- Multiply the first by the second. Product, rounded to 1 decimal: 6.8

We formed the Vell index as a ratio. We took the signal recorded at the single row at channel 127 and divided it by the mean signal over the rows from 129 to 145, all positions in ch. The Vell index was 1.16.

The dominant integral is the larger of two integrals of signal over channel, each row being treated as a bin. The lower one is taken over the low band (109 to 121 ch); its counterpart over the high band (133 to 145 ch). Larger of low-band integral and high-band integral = 36.4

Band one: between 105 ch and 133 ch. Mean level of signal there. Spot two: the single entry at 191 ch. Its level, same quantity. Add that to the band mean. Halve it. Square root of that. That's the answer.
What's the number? 1.72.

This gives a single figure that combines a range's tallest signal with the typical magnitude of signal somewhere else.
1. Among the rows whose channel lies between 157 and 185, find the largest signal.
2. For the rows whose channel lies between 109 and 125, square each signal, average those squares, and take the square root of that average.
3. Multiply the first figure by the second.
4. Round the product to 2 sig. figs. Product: 9.2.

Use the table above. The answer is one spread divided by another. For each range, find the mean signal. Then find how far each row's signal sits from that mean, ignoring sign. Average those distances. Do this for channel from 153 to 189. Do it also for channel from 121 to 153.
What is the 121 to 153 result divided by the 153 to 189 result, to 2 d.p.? 1.73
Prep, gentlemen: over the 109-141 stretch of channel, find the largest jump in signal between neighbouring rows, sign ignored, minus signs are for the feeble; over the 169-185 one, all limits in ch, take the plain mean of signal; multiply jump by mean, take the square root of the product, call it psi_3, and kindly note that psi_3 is 1.02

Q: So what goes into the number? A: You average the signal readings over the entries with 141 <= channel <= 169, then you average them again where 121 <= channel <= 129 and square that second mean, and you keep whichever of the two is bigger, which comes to 10.1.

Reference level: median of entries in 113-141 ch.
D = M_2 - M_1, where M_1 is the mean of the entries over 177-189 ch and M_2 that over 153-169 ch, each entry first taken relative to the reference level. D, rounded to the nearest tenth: -0.3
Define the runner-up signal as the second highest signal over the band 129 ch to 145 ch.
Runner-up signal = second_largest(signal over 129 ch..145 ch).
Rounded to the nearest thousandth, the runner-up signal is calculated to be 2.874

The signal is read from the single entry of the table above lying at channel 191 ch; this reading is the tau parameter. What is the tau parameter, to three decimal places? 2.907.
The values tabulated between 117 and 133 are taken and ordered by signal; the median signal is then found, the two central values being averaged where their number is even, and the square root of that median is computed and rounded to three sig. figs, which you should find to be 1.75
